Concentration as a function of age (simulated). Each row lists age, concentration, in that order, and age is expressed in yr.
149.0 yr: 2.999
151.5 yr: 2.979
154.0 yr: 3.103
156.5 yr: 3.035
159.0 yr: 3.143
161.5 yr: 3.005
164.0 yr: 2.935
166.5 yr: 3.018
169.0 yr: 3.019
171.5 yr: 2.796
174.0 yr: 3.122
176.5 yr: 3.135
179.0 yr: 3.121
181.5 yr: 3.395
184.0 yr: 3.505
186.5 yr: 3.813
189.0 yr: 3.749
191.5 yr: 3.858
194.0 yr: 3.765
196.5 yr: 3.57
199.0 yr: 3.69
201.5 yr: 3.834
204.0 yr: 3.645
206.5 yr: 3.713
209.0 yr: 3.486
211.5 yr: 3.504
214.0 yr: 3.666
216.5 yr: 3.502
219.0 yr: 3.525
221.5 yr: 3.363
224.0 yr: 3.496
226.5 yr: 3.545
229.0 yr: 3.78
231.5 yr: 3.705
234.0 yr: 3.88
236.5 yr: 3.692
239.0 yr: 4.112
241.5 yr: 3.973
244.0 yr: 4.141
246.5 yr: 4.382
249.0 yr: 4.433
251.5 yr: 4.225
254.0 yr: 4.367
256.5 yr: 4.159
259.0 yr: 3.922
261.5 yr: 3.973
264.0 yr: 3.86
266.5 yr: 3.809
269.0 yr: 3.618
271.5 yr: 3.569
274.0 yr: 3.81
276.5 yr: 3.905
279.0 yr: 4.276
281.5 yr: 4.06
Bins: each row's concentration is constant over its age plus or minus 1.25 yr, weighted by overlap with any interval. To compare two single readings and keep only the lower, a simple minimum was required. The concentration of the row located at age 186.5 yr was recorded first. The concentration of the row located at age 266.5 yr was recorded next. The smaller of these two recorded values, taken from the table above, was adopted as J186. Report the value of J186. 3.81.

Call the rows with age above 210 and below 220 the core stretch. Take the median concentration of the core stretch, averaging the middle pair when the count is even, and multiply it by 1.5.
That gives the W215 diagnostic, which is 5.27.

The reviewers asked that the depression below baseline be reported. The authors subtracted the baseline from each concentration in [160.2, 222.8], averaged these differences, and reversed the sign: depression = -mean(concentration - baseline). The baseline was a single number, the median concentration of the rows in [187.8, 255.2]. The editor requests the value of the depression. 0.28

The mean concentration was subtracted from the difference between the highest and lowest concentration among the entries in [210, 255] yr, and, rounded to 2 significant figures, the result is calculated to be -2.8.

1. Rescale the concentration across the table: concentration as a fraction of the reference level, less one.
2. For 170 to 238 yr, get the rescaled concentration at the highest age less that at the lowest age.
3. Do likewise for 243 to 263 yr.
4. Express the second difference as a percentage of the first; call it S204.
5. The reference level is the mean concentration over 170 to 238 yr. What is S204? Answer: -19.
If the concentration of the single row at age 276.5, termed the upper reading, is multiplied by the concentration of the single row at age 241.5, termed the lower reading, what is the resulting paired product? 15.5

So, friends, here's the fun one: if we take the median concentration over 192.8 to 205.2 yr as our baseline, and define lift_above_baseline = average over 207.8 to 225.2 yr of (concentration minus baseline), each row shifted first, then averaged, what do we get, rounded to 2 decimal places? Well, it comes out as -0.18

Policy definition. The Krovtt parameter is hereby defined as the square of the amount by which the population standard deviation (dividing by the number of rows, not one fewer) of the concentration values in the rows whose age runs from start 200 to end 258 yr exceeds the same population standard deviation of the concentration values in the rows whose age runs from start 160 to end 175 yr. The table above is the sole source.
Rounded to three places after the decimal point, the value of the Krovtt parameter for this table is 0.049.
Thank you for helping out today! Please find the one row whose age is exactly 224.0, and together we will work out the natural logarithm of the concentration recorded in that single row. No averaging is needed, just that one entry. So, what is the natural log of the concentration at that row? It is 1.25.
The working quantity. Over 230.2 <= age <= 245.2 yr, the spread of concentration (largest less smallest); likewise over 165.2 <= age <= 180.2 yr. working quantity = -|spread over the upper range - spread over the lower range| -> -0.11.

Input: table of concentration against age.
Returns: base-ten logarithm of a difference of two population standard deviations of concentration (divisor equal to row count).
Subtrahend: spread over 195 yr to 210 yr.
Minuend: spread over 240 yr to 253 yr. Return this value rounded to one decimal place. -1.2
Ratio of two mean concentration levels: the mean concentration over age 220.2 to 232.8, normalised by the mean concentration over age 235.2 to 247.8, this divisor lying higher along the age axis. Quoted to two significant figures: 0.88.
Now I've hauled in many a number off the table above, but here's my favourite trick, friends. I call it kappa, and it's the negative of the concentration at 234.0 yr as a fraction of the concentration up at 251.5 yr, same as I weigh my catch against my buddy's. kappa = -0.92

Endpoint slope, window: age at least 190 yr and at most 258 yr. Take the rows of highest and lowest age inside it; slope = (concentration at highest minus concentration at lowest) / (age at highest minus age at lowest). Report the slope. 0.0046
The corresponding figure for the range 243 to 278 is -0.0073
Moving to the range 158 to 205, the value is 0.0112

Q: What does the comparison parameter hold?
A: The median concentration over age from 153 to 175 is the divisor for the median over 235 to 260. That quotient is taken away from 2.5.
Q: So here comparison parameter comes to 1.13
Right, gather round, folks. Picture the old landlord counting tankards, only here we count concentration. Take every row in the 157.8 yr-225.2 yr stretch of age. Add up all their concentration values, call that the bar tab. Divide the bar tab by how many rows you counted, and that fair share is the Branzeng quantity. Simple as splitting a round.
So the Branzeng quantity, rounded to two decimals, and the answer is 3.42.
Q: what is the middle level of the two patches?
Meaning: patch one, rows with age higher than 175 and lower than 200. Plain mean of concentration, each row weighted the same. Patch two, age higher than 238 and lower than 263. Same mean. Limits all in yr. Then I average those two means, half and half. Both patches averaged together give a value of 3.86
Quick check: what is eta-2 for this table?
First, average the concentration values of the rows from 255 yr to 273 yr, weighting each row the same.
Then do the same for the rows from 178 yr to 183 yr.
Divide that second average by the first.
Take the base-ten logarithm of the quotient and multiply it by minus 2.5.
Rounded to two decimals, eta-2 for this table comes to 0.18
